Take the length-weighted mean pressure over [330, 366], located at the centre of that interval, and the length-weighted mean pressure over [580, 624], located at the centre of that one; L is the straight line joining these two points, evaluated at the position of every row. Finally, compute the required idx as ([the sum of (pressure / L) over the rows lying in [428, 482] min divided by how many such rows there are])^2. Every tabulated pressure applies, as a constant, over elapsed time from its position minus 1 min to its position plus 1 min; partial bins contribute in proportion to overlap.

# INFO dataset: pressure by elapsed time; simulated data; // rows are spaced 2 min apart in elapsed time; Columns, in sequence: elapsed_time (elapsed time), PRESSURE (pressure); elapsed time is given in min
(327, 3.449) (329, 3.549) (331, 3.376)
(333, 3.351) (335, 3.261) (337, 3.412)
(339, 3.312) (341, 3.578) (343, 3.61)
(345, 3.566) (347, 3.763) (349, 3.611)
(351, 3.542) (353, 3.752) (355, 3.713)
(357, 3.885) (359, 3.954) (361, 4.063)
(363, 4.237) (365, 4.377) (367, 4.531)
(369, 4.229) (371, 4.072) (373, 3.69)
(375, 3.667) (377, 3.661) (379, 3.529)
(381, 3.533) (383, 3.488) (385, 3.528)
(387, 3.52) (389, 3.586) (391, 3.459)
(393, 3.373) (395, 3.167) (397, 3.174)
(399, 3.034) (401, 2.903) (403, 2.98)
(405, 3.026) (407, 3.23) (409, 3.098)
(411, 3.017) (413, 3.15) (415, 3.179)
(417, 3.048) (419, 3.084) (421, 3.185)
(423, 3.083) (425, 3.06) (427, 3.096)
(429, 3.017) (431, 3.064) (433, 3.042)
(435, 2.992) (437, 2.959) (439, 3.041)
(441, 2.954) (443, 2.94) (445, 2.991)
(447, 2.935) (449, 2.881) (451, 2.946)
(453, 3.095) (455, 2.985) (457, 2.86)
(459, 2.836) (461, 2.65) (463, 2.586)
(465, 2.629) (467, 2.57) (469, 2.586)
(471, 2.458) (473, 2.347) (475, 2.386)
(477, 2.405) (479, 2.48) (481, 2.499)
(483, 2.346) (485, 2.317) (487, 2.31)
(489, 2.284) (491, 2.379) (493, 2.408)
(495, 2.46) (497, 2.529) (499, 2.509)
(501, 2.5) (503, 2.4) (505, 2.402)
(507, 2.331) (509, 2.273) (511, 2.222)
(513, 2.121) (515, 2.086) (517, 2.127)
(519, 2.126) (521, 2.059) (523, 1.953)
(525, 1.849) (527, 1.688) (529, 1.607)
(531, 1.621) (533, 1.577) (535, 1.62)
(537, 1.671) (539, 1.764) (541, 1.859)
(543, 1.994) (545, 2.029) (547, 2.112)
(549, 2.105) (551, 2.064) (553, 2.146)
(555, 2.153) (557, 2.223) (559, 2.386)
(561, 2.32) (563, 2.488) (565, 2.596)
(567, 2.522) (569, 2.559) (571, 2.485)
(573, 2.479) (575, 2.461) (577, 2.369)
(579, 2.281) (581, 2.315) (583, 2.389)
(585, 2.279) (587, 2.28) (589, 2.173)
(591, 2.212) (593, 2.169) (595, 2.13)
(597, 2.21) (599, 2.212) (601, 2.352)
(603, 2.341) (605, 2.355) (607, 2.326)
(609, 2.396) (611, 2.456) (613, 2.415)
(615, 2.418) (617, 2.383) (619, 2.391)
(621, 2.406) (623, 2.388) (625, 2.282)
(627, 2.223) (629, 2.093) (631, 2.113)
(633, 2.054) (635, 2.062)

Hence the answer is 0.80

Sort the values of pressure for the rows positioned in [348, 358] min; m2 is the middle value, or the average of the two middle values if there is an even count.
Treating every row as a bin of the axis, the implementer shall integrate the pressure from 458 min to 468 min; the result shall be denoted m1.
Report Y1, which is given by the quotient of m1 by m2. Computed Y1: 7.1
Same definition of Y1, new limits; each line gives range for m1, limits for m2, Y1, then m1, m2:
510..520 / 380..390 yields 6.1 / 21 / 3.5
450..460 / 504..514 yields 13.0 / 29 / 2.3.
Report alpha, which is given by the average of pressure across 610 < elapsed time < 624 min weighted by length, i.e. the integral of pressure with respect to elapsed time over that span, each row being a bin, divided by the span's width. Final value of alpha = 2.4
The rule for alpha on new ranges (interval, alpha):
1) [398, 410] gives 3.0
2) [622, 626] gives 2.3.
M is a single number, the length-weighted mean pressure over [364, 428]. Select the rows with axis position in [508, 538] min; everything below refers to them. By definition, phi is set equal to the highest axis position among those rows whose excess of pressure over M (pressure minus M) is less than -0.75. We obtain 537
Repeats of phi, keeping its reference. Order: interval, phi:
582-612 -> 611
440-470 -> 469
